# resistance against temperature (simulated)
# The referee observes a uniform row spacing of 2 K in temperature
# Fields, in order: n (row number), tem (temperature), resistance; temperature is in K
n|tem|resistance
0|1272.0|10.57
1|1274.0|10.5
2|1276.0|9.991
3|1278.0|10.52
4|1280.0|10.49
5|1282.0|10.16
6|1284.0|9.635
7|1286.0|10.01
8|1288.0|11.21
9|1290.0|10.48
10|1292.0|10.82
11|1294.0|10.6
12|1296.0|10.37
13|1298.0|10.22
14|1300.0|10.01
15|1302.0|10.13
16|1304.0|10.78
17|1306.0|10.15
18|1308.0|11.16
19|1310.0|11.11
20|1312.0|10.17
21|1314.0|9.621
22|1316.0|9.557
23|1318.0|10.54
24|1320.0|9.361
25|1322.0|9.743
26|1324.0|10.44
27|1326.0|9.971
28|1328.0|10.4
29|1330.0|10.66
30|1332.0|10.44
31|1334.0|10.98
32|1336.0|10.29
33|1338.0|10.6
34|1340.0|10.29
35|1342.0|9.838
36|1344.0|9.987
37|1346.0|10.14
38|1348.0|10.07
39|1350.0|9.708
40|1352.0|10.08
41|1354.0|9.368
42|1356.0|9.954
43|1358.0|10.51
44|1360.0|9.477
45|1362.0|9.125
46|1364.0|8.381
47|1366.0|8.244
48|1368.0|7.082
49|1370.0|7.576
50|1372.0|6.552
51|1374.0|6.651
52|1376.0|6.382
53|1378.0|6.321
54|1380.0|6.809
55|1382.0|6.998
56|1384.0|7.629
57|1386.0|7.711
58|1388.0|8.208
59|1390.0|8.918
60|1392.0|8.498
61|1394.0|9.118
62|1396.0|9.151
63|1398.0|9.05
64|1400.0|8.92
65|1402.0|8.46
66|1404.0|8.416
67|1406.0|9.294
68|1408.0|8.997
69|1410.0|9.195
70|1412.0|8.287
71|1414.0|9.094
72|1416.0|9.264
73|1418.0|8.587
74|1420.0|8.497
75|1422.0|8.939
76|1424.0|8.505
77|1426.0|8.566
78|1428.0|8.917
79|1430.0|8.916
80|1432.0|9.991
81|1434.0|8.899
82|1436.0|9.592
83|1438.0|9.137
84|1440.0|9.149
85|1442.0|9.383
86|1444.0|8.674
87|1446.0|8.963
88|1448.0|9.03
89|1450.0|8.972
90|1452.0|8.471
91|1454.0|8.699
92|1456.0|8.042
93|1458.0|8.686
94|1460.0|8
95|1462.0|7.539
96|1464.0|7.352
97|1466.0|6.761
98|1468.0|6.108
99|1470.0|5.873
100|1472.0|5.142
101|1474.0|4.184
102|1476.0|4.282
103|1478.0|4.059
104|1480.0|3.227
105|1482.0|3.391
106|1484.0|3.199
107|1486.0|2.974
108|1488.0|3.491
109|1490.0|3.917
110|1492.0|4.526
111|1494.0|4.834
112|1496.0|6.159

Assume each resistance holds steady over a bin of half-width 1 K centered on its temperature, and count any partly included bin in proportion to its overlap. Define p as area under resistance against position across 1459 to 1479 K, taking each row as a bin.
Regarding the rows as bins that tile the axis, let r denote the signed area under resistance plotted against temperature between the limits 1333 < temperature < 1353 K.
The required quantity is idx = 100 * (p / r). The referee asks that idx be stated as 58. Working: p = 119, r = 204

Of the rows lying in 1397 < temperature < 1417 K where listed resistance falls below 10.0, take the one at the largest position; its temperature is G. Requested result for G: 1416.0 K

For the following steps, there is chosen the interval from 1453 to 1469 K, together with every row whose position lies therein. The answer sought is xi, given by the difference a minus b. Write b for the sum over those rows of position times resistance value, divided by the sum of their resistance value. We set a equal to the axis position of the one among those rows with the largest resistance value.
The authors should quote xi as -6.5 K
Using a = 1454.0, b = 1460.5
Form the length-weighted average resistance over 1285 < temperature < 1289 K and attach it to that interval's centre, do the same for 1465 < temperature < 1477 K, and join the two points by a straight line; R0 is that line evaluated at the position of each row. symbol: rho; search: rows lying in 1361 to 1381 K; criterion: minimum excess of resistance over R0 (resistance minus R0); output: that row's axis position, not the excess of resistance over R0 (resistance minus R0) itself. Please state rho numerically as 1378.0 K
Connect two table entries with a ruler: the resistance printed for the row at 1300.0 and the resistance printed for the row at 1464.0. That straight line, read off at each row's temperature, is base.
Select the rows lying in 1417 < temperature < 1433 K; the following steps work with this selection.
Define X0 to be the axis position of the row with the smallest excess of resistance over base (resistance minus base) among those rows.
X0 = 1420.0 K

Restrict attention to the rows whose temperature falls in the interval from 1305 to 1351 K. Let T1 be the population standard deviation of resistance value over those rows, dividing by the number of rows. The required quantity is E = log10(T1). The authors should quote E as -0.3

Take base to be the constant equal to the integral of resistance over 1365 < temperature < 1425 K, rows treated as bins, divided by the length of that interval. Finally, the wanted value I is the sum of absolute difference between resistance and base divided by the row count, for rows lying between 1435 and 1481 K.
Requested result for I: 1.6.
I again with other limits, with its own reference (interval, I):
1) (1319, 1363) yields 1.9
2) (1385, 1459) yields 0.7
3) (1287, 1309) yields 2.4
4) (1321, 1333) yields 2.1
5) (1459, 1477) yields 2.0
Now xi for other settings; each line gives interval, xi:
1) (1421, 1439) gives 1.9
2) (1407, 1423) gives 1.0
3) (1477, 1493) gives 6.8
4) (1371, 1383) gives 4.9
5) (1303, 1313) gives 0.0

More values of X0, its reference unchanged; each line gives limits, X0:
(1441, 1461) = 1456.0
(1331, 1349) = 1342.0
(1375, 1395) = 1378.0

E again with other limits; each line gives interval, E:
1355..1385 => 0.1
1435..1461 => -0.3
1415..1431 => -0.6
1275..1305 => -0.4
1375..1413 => 0.0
